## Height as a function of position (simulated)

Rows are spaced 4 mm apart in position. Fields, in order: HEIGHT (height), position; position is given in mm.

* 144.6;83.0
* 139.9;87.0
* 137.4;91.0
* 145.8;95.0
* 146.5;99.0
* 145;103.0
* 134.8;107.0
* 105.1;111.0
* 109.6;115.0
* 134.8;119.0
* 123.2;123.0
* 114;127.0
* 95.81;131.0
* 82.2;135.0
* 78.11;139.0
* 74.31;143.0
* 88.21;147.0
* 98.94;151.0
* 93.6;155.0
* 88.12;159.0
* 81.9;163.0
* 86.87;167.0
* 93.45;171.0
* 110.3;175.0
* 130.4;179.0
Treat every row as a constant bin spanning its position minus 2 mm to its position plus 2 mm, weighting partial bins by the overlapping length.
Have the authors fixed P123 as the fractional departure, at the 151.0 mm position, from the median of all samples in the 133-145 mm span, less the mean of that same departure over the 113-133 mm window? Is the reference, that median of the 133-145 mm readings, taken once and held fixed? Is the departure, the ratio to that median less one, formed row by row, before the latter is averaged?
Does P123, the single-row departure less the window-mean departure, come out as -0.2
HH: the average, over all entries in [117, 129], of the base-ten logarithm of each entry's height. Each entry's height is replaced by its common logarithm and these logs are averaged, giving 2.09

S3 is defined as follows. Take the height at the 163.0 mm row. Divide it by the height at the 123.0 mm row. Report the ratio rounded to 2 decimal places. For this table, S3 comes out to 0.66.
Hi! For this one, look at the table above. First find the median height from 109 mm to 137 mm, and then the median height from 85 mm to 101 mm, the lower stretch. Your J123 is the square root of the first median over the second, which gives 0.88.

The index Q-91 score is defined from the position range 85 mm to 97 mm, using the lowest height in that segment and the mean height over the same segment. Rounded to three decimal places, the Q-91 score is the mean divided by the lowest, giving 1.026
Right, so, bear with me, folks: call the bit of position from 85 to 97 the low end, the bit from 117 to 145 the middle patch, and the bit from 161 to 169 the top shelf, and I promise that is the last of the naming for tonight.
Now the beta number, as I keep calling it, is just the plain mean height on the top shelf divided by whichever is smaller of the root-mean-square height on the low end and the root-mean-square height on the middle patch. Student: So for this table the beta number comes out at 0.82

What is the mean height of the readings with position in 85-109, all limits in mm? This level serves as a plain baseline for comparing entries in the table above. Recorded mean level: 142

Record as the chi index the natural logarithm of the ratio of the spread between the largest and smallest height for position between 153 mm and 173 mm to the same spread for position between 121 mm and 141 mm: -1.3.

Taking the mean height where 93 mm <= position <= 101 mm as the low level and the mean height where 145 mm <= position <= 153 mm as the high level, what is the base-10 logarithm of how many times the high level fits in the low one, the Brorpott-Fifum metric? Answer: 0.19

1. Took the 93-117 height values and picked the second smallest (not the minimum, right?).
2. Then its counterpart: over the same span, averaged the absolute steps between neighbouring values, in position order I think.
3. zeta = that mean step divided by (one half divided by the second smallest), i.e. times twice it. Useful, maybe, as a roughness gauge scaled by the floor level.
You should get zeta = 2043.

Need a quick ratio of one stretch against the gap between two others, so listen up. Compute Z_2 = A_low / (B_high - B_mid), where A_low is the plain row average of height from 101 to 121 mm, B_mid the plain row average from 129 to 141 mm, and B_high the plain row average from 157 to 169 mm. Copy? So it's 490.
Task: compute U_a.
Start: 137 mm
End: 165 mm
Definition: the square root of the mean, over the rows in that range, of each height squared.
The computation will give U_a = 87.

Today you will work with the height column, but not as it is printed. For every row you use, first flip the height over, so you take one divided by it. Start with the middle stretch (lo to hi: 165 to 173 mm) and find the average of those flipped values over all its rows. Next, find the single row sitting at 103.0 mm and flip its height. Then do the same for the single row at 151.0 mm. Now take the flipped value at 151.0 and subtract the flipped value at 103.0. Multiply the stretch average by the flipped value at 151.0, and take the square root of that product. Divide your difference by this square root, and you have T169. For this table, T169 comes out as 0.30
